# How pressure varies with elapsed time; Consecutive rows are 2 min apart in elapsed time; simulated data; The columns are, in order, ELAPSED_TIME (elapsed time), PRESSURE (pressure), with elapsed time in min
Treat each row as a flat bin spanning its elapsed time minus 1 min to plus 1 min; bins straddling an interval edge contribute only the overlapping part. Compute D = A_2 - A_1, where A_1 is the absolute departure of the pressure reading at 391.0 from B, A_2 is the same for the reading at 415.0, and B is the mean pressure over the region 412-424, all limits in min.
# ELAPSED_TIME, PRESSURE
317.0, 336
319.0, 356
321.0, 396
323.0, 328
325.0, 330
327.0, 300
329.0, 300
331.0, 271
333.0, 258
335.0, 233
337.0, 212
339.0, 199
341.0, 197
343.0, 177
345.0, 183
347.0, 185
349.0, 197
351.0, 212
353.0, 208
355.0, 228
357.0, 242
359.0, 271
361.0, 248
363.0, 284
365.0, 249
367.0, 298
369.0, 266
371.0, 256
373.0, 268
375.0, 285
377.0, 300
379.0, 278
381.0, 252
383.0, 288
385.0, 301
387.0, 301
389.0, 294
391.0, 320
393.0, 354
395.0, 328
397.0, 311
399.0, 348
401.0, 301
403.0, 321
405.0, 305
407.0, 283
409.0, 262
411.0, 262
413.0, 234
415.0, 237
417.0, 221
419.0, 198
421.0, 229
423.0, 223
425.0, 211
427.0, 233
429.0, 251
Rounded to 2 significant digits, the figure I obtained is -83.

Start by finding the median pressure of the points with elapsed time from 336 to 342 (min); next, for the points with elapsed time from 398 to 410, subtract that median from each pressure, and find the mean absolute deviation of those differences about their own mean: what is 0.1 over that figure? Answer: 0.0047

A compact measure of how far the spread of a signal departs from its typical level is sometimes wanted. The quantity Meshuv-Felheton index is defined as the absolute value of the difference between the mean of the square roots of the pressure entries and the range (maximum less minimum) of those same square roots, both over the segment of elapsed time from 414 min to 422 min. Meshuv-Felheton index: 13.5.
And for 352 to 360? 13.3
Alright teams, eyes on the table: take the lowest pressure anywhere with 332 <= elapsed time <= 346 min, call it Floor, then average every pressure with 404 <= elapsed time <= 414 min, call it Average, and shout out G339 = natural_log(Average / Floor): 0.42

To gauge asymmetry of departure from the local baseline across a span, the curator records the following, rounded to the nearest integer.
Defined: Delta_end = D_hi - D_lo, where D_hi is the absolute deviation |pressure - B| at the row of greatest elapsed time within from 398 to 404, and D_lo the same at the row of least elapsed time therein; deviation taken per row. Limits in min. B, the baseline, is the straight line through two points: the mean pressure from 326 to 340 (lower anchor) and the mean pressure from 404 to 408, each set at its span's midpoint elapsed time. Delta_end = -29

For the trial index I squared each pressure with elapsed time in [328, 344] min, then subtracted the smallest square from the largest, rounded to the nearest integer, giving 58671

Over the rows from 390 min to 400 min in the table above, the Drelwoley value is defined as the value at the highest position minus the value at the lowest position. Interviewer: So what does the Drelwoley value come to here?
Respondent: 28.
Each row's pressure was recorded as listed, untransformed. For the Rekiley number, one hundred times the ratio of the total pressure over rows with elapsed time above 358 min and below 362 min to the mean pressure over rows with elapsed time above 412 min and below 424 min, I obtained 232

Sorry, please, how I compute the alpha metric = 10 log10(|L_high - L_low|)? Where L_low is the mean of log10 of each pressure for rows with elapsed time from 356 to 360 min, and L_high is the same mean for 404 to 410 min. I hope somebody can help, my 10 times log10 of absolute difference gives -14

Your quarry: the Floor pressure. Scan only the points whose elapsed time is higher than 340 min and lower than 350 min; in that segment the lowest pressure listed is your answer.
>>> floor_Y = 177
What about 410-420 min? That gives 198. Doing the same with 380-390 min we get 252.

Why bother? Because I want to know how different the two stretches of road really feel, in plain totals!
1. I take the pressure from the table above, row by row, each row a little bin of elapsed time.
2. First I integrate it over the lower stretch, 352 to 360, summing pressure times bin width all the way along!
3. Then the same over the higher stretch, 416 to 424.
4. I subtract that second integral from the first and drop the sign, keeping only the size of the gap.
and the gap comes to 156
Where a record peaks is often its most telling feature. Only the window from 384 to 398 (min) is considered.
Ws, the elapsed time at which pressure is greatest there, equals 393.0 min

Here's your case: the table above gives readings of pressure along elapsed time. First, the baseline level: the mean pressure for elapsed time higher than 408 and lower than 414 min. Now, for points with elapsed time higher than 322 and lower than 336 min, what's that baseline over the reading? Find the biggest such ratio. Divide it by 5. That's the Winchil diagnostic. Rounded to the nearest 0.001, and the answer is 0.217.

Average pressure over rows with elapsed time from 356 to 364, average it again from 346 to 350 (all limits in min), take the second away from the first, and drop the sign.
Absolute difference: 70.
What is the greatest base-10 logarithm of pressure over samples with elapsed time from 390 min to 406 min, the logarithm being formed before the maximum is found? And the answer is 2.55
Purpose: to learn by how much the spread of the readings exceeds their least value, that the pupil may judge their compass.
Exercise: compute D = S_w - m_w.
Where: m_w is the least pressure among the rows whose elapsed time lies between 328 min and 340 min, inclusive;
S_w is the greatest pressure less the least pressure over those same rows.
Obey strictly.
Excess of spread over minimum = -98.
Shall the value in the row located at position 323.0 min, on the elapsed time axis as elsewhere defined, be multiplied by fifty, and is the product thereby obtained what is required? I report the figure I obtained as 16400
